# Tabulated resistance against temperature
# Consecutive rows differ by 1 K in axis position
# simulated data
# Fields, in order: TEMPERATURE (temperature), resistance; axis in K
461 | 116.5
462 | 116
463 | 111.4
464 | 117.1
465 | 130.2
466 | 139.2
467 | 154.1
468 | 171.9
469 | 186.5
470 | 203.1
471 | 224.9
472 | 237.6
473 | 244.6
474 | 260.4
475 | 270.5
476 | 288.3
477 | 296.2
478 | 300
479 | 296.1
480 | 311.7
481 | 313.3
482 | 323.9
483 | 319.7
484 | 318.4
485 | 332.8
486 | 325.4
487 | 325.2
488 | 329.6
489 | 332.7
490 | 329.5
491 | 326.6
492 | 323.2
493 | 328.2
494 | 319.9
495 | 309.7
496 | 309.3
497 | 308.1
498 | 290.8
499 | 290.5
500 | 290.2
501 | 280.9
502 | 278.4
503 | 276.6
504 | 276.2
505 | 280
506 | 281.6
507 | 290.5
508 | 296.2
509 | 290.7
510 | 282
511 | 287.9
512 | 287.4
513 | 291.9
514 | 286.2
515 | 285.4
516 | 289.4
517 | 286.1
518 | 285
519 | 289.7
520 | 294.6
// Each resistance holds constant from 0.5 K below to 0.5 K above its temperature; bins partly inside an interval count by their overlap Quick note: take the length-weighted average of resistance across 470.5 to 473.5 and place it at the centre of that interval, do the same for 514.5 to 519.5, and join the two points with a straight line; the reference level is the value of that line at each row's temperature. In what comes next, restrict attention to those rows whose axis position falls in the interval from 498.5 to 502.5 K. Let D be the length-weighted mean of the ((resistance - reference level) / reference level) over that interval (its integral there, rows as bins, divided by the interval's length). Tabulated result 0.06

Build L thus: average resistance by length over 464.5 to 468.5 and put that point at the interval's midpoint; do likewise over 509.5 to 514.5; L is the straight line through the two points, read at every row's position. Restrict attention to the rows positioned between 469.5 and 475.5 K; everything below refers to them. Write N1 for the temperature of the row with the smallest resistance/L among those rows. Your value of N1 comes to 470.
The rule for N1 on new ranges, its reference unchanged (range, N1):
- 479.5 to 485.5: 484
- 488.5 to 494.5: 494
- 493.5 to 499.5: 499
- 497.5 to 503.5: 503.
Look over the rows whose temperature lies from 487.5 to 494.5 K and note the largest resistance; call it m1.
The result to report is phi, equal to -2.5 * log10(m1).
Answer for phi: -6.31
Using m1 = 332.7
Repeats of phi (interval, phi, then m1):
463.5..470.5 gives -5.77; 203.1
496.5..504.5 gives -6.22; 308.1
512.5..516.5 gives -6.16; 291.9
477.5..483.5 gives -6.28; 323.9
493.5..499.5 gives -6.26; 319.9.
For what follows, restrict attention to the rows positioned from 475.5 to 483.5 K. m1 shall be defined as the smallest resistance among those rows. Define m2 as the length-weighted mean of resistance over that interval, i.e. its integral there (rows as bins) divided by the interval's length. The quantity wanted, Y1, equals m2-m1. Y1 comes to 18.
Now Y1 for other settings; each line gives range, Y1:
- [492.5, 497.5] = 7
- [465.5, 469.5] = 24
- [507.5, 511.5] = 7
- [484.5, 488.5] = 3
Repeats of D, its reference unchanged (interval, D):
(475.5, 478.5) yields 0.22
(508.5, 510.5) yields 0.03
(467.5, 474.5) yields -0.07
